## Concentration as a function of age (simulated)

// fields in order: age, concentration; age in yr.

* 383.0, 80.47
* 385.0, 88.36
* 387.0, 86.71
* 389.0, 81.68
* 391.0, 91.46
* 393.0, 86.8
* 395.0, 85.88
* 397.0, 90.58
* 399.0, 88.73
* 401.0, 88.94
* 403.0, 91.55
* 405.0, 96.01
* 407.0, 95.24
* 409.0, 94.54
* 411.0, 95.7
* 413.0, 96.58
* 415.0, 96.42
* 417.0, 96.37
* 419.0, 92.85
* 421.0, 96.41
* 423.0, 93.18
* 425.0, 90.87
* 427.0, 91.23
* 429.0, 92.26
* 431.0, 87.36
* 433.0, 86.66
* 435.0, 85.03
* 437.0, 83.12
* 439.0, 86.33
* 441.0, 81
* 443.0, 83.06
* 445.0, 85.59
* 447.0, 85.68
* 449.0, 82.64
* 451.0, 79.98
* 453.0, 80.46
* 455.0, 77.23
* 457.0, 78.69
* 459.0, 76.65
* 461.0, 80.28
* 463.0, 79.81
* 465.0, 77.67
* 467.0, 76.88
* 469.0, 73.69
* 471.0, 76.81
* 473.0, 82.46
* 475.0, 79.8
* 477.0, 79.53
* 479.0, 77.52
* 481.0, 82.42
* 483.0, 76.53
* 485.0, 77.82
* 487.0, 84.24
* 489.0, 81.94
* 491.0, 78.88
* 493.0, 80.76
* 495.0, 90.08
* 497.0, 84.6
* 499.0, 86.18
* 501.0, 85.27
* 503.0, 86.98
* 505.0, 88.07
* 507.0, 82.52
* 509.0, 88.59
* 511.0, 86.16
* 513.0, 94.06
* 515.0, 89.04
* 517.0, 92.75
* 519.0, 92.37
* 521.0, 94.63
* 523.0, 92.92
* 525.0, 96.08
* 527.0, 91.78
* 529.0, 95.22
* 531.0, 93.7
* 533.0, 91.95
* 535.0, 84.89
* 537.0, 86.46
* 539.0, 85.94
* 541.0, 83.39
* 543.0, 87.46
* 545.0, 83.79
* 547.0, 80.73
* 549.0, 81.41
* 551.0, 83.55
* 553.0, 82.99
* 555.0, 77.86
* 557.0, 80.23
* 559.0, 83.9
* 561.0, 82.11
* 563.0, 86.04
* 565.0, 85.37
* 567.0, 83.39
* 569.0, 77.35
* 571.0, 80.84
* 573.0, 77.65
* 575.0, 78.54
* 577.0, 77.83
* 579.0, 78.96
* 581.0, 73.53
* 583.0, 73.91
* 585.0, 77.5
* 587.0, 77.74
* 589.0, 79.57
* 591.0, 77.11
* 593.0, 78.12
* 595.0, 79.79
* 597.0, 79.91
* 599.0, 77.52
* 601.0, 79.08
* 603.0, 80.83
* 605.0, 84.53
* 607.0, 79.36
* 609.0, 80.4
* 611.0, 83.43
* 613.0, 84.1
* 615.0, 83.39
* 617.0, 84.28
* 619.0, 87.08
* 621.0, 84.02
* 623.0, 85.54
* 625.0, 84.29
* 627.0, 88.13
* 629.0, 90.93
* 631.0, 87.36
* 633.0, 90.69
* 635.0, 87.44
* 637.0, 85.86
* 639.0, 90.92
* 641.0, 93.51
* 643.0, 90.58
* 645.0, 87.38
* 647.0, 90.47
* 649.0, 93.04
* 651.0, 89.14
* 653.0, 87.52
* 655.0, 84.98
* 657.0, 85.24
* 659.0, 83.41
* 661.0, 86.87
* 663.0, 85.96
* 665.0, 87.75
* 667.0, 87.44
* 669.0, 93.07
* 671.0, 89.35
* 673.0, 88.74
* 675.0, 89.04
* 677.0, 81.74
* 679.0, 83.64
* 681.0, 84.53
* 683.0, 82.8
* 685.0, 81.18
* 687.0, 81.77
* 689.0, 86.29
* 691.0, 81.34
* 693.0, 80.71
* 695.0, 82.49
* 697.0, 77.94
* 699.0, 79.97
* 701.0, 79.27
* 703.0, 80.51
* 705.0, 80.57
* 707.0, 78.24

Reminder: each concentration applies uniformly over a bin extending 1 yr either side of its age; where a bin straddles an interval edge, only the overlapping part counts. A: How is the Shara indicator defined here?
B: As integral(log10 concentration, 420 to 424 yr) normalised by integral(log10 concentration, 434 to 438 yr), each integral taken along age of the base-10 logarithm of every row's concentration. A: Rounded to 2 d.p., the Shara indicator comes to 1.03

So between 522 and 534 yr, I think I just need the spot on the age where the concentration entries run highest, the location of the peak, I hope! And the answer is 525.0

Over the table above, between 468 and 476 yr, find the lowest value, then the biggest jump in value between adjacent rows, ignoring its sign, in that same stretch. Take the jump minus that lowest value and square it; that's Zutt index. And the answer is 4629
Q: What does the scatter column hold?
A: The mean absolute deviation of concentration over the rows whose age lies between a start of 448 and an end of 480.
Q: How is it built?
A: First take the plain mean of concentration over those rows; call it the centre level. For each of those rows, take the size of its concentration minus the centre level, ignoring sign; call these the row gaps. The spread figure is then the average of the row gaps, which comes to 1.86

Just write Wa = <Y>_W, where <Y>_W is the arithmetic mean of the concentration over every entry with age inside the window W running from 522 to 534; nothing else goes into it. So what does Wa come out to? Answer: 94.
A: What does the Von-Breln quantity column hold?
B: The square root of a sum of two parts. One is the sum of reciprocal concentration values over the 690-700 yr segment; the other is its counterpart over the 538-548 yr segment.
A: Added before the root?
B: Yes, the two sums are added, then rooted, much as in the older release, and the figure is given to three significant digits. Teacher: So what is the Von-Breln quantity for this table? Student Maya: 0.349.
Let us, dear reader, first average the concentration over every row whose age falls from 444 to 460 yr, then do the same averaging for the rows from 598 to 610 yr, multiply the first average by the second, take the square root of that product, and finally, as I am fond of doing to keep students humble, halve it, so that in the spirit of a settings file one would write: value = 40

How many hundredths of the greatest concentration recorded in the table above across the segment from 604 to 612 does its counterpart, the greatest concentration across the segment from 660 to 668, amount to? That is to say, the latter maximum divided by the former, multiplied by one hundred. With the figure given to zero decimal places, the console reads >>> 104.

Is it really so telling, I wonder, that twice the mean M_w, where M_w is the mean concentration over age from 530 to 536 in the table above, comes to 180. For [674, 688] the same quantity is 167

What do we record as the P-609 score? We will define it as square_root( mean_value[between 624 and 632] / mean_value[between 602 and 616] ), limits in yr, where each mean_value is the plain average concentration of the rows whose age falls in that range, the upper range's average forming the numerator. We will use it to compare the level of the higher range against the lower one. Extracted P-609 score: 1.03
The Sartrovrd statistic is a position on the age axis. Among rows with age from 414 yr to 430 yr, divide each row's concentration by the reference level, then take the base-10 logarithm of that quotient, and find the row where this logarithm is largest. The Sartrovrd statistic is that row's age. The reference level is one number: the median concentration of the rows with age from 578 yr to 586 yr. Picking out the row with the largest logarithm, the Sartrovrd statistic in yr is 415.0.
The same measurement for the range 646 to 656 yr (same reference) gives 649.0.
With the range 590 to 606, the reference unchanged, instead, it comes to 605.0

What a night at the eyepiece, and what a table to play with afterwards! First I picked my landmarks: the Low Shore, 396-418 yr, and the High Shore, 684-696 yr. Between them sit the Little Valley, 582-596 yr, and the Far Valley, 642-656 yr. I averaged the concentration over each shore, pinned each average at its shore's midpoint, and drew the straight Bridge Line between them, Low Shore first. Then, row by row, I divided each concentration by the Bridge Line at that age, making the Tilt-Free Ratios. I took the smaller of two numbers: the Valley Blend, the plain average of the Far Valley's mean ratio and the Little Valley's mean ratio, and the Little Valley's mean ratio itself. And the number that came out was 0.90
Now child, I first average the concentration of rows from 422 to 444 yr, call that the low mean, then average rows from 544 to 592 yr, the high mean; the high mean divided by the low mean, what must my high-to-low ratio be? 0.92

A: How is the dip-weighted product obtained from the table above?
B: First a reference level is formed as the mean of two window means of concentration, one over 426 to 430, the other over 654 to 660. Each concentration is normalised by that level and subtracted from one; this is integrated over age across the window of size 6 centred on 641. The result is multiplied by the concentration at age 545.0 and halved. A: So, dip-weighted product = -10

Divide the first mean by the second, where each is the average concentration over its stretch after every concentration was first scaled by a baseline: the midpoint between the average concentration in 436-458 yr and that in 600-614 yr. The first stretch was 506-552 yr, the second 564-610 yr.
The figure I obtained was 1.12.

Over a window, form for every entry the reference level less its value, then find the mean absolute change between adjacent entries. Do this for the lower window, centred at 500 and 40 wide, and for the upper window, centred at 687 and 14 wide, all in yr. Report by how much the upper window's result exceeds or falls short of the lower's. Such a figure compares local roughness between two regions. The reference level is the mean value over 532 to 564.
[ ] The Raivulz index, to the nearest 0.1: -1.4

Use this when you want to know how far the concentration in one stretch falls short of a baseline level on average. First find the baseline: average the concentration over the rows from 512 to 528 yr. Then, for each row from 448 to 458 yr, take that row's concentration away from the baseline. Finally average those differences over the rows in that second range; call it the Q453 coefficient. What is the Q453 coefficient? 13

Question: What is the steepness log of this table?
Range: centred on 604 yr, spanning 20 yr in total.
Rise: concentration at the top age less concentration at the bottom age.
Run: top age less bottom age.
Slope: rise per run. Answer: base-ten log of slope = -0.621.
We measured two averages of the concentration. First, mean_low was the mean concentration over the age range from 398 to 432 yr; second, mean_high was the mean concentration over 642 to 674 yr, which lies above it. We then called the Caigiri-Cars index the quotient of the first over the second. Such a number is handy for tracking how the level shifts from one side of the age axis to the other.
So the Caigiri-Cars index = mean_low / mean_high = 1.06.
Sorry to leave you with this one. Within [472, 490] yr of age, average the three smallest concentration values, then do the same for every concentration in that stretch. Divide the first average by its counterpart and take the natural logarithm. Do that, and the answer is -0.038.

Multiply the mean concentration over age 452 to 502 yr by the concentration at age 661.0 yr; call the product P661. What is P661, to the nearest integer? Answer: 6971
